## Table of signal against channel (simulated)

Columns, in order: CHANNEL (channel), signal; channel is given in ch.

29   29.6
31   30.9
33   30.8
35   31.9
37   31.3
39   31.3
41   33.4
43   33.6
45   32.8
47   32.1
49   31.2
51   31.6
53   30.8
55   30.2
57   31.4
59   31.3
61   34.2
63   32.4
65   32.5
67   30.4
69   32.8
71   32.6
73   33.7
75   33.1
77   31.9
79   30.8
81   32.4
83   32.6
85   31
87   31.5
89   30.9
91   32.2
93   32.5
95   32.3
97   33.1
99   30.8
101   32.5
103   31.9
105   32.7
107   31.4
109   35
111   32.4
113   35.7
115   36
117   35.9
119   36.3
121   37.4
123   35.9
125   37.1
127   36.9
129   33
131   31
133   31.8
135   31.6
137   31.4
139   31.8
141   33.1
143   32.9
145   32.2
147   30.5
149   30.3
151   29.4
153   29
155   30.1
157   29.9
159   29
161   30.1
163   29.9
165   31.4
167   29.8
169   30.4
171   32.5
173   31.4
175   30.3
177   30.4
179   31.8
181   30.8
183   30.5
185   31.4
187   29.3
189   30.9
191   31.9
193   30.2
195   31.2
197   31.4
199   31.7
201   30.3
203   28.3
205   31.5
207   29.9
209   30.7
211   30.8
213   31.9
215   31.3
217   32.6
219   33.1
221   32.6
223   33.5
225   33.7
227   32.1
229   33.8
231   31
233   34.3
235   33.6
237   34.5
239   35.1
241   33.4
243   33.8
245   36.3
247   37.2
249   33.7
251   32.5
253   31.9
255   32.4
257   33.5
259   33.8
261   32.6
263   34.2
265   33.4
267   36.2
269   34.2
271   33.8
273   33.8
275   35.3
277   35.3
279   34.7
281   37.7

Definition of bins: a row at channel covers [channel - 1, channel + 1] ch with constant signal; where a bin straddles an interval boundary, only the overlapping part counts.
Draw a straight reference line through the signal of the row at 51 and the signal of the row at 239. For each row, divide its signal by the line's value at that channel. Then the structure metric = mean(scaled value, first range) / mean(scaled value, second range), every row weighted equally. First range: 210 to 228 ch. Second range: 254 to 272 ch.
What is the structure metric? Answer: 0.98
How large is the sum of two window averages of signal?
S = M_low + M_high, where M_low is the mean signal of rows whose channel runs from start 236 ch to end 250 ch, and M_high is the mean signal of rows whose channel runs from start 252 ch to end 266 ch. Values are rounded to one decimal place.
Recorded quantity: 68.0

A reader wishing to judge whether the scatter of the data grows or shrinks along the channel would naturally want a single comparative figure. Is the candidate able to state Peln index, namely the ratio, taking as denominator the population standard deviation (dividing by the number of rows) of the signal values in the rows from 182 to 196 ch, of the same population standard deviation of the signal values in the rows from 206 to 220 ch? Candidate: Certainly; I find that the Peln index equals 1.3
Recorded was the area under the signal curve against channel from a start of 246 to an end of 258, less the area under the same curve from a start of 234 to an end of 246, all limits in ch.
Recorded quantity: -11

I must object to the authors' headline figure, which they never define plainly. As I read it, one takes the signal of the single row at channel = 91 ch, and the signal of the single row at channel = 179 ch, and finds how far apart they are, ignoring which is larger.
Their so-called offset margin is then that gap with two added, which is 2.4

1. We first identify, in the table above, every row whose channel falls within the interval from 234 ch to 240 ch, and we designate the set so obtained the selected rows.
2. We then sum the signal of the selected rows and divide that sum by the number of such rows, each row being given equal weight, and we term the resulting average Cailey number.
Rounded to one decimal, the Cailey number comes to 34.4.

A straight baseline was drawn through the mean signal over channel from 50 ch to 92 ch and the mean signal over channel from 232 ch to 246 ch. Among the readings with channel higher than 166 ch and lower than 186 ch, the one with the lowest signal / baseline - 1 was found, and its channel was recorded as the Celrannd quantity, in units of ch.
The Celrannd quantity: 167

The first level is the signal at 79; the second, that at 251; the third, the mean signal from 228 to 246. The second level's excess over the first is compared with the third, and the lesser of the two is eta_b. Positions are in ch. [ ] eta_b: 1.7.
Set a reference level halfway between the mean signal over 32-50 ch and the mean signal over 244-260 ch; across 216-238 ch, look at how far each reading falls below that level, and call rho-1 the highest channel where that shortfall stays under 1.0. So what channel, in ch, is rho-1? 237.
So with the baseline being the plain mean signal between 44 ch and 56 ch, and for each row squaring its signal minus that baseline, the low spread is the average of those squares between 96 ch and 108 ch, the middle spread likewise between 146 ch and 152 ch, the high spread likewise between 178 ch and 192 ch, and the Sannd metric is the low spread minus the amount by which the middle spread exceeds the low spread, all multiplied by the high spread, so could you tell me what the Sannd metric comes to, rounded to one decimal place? -0.1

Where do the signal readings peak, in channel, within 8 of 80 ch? 73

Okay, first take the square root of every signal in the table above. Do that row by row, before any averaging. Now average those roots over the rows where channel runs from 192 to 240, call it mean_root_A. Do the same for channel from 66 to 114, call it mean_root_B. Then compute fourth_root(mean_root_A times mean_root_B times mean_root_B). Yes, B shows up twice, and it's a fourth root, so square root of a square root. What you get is 3.68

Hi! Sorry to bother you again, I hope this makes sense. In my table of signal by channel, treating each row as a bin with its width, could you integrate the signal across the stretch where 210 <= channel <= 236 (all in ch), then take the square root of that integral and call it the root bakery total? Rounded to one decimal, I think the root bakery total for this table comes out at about 29.1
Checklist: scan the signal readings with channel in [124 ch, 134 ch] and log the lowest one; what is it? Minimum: 31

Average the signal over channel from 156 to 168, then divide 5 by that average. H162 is 0.167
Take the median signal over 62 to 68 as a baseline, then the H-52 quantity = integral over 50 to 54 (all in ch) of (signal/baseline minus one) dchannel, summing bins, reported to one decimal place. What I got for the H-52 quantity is -0.1 ch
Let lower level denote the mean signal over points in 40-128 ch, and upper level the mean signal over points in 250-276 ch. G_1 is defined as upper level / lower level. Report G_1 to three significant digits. 1.02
